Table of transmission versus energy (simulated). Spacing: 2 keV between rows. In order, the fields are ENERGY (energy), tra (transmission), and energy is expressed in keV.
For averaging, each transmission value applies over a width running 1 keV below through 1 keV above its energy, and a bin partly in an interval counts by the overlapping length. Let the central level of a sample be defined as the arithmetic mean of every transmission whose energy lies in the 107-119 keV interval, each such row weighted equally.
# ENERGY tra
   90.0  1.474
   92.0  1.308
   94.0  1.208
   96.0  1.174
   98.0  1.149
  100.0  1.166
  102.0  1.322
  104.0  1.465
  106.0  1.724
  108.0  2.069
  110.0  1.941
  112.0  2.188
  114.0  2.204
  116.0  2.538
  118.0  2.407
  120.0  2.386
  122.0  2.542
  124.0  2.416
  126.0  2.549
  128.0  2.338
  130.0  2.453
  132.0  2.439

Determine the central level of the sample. 2.2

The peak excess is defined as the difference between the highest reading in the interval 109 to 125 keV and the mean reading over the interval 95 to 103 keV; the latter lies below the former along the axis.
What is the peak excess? 1.34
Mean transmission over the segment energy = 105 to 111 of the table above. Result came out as 1.91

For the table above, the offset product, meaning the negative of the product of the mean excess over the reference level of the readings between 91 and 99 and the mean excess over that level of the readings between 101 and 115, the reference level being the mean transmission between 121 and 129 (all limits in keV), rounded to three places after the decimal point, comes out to -0.772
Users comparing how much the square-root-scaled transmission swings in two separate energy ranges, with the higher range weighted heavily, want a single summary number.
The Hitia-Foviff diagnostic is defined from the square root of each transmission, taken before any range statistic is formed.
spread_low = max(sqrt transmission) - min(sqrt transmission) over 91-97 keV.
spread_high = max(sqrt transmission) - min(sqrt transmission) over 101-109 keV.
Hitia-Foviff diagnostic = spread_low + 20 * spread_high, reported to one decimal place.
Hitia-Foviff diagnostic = 5.8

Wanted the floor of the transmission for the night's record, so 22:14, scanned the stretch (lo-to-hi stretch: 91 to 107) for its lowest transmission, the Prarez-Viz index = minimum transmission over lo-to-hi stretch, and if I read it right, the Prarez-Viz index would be 1.149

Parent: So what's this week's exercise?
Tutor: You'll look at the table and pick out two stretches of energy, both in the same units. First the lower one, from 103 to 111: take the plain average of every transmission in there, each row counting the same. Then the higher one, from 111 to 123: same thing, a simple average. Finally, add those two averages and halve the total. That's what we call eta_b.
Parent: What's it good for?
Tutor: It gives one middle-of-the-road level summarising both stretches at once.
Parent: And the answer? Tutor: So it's 2.09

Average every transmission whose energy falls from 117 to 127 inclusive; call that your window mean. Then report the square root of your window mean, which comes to 1.57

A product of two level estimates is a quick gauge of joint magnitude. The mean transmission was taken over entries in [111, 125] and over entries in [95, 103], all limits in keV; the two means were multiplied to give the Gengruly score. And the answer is 2.9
